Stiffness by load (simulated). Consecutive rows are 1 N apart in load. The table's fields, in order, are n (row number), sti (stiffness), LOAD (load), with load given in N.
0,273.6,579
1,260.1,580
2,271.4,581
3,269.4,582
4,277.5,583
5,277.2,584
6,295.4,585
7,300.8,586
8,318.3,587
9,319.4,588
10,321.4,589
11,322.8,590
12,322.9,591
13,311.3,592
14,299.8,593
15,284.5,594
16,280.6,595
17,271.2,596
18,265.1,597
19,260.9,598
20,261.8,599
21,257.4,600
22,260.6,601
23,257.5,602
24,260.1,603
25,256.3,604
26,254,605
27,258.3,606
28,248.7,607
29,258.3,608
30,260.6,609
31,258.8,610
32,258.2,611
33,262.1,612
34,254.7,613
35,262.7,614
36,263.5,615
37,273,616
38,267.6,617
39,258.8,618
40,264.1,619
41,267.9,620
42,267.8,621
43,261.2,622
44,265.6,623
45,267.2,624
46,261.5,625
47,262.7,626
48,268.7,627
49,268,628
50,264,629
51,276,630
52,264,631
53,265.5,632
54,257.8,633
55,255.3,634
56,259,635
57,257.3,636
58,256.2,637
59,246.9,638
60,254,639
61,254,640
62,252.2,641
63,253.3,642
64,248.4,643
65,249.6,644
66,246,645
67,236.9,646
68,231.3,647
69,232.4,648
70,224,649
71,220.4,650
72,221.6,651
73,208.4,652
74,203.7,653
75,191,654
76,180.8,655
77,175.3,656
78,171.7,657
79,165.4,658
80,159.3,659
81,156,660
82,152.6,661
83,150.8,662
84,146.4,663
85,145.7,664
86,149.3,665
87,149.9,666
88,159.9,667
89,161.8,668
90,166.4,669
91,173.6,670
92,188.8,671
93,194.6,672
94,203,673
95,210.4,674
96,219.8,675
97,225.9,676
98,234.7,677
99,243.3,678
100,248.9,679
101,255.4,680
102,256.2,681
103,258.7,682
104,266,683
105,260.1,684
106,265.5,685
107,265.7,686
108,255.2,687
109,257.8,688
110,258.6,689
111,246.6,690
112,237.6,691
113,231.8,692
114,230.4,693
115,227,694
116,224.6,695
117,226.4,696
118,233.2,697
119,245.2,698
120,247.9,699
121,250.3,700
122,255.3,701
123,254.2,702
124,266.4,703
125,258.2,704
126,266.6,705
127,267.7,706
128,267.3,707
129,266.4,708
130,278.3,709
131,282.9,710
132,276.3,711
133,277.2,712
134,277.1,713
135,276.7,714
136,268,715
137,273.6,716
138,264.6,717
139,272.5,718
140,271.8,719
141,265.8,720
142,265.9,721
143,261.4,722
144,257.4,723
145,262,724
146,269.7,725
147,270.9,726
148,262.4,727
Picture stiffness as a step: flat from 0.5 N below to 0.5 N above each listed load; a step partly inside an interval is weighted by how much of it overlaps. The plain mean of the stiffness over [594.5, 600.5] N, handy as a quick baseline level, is 266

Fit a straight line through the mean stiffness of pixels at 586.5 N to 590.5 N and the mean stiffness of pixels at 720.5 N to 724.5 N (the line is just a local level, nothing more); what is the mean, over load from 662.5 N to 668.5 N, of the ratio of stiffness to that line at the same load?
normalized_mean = 0.53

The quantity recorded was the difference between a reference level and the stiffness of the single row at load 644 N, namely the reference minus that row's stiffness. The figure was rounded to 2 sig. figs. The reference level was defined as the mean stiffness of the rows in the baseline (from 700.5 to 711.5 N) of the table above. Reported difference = 18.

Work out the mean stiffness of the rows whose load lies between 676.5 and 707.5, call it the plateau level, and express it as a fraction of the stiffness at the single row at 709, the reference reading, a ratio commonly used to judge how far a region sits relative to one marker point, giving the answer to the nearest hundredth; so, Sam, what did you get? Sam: 0.90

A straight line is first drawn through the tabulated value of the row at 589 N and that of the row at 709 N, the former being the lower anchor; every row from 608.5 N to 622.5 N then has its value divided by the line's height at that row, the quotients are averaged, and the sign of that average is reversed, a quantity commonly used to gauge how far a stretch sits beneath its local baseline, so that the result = -0.84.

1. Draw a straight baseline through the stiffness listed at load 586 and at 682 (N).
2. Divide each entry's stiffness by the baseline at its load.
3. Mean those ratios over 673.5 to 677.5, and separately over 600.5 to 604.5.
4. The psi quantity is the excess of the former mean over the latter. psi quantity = -0.03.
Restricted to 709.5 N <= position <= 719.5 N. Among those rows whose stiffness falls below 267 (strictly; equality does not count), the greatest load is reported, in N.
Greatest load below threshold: 717 N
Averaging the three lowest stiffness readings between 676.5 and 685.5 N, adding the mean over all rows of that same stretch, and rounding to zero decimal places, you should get 497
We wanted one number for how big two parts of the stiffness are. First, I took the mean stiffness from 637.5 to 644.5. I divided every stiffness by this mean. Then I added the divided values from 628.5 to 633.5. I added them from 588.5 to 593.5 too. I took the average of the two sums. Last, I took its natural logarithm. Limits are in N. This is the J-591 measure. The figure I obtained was 1.75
